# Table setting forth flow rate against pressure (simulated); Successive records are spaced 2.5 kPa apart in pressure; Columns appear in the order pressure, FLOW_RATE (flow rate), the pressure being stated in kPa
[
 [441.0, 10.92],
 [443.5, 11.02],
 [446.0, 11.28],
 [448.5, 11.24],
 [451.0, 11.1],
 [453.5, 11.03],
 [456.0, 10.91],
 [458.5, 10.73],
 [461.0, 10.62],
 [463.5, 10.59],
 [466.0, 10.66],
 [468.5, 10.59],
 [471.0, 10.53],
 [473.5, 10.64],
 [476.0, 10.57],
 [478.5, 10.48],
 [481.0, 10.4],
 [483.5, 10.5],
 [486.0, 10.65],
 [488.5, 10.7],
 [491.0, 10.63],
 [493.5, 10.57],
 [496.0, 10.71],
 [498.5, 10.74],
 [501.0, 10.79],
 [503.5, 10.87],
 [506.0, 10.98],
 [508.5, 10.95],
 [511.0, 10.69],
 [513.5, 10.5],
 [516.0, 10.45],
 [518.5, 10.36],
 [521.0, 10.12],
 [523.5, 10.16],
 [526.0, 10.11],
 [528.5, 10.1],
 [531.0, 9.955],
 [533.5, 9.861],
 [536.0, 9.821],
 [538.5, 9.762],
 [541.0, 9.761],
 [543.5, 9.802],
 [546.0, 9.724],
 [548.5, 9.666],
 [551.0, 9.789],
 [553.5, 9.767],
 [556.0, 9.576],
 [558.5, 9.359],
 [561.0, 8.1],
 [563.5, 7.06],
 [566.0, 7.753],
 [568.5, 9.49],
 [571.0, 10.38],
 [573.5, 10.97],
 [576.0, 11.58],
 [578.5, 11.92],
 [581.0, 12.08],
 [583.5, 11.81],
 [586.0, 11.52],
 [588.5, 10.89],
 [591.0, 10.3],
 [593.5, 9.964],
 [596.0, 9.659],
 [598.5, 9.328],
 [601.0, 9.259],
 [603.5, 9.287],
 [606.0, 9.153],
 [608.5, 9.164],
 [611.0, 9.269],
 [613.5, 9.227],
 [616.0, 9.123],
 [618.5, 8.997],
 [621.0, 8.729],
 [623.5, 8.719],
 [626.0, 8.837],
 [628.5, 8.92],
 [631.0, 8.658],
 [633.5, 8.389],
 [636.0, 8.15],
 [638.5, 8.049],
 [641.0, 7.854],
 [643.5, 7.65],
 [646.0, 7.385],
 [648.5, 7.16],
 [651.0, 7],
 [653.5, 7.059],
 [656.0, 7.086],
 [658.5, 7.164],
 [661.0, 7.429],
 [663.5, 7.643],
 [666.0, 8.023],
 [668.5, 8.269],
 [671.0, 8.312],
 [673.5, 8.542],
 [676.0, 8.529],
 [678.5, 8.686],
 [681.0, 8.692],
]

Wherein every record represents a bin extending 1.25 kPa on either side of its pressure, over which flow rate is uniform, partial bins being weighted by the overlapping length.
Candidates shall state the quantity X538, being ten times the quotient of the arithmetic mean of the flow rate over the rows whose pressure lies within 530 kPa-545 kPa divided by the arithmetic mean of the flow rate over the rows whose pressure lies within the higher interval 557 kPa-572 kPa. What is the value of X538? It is 11.3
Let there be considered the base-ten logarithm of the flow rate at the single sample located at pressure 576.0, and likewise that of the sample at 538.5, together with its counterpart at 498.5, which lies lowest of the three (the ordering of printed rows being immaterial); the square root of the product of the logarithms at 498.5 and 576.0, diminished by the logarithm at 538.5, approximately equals 0.058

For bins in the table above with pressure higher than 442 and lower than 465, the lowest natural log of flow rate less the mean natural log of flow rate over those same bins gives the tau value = -0.033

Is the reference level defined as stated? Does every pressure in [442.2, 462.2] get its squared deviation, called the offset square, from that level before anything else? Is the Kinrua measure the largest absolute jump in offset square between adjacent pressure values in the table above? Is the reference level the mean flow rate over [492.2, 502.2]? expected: 0.2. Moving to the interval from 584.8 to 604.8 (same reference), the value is 0.8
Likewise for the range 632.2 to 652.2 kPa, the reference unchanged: 1.7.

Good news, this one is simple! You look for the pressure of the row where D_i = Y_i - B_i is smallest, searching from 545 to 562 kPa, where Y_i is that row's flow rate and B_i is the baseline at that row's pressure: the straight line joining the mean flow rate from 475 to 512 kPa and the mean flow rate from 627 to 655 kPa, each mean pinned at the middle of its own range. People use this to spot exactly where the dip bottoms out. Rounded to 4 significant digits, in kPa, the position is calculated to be 561.0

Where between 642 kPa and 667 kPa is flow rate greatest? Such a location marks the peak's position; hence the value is 666.0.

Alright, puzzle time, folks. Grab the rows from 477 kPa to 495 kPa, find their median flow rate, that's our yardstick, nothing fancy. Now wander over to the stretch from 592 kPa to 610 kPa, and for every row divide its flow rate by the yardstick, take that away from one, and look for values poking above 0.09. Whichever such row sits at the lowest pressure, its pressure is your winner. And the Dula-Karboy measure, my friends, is 598.5 kPa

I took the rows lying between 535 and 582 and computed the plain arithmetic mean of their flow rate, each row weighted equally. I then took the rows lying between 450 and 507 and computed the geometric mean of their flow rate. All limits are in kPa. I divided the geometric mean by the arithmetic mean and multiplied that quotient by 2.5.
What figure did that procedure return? 2.7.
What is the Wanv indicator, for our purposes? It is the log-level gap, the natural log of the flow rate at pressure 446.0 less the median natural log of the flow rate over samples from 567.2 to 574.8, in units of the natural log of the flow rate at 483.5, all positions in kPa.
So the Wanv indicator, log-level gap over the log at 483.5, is 0.035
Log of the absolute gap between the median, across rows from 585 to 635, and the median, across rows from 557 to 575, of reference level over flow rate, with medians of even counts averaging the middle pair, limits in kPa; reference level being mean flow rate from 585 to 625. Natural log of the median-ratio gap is -4.0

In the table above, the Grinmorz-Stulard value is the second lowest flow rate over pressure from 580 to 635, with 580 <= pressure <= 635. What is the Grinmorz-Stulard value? 8.658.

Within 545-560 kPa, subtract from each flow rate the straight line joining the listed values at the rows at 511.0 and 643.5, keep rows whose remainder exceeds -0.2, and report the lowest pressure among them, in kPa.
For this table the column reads 546.0 kPa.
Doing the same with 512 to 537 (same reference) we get 513.5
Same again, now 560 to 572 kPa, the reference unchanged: 568.5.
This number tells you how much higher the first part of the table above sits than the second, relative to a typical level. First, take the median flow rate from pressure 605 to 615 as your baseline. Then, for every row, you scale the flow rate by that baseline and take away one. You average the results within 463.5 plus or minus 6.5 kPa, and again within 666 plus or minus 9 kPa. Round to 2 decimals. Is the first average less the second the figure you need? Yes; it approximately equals 0.30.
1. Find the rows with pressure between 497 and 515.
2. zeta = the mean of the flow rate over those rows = 10.8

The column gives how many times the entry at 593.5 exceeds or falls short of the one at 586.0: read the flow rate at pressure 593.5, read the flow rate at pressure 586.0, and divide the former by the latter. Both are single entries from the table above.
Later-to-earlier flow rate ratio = 0.86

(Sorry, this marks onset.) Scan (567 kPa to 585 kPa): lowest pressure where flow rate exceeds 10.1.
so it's 571.0 kPa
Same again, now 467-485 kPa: 468.5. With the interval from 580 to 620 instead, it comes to 581.0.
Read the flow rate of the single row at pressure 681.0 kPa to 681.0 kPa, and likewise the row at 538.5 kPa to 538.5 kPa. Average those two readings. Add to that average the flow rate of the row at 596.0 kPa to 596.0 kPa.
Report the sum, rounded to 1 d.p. 18.9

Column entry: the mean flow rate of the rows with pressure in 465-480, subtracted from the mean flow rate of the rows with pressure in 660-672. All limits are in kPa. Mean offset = -2.6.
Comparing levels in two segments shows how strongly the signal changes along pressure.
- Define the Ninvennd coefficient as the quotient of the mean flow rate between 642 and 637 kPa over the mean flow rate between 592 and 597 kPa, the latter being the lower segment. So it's 0.81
